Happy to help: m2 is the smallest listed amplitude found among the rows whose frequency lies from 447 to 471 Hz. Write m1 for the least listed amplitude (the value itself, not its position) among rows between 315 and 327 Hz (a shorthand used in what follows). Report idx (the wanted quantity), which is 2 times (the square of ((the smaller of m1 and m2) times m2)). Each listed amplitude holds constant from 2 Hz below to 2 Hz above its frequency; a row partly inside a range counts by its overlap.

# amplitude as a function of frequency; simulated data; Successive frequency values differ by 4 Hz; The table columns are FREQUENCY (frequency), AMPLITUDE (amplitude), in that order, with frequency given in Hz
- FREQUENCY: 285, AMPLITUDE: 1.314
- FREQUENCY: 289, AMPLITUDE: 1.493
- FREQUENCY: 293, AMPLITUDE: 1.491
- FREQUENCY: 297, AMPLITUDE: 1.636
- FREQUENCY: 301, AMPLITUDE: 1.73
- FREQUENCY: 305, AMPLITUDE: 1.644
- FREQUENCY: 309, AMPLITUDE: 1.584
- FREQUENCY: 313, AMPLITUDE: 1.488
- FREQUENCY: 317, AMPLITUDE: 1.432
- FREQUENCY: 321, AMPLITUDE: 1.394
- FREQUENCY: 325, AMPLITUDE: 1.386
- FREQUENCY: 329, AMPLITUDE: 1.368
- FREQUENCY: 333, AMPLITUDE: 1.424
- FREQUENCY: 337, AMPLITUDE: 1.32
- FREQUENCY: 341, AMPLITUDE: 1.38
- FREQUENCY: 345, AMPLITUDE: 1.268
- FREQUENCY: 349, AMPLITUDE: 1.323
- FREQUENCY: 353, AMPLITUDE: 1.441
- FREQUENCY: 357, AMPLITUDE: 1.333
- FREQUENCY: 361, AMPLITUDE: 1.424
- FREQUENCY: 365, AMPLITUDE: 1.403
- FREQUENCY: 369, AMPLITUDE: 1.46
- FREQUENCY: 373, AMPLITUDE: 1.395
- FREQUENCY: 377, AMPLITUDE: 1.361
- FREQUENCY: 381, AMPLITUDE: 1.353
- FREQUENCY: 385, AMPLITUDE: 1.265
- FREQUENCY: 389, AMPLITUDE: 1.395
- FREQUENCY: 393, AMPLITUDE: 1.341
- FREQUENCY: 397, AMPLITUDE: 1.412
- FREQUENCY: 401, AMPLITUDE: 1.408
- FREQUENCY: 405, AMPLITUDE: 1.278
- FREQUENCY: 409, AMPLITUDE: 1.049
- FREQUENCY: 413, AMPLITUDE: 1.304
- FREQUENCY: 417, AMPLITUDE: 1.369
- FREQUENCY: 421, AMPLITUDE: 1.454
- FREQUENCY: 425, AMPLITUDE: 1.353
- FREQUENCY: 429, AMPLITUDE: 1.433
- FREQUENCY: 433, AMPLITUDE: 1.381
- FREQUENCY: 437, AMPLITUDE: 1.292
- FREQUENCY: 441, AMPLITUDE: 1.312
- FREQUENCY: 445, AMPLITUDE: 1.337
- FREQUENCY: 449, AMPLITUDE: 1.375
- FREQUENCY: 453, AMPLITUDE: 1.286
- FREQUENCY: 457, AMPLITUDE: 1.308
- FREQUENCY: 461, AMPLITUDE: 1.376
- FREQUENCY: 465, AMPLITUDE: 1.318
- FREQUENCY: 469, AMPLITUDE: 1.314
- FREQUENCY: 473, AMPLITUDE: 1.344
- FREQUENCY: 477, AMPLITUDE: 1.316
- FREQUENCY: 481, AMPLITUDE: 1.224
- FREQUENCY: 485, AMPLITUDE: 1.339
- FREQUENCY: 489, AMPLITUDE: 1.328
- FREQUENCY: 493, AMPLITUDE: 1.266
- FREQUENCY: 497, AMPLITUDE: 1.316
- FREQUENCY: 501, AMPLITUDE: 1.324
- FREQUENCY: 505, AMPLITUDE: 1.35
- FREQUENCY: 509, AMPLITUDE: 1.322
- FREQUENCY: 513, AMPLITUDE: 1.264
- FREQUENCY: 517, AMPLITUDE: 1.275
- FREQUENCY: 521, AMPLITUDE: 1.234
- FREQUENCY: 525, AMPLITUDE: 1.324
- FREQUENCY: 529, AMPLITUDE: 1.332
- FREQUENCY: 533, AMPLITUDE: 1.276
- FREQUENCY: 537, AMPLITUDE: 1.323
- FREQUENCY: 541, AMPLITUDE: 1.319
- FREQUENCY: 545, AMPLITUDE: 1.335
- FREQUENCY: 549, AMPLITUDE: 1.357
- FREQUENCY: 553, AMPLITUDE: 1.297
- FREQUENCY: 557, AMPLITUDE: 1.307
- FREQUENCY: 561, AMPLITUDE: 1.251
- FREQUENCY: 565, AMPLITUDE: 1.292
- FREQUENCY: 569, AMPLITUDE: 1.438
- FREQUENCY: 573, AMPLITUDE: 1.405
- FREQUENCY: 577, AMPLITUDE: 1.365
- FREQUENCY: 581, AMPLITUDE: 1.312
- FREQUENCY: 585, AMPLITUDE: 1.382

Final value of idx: 5.47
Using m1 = 1.386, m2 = 1.286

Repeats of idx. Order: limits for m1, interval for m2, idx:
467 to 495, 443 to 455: 4.96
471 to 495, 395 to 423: 2.42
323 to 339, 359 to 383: 6.38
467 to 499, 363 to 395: 4.79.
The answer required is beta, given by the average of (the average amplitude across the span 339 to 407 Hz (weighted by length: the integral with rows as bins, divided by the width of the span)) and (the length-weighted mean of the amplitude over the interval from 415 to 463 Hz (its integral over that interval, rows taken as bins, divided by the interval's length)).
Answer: 1.36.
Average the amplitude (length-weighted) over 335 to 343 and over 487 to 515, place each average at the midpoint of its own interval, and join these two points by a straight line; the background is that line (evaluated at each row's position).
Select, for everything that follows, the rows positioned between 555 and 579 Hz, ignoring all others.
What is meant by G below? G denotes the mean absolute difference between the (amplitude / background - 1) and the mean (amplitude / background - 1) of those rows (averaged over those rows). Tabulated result 0.047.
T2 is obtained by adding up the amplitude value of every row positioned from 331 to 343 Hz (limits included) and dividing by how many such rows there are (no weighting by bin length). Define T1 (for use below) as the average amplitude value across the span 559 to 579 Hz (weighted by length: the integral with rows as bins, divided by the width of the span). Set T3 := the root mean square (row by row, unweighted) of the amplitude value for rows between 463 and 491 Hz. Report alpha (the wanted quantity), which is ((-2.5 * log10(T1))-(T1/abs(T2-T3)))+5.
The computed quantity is -17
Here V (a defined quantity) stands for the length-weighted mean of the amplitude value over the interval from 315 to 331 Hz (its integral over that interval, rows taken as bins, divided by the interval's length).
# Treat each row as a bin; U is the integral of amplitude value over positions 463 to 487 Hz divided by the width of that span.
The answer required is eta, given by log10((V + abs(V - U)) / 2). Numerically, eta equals -0.13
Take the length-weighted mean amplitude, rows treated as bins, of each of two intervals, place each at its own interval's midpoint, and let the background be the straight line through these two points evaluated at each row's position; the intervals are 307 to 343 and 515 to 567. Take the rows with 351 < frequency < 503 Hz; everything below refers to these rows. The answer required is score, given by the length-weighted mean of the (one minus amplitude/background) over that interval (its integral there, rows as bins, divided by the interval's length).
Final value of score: 0.016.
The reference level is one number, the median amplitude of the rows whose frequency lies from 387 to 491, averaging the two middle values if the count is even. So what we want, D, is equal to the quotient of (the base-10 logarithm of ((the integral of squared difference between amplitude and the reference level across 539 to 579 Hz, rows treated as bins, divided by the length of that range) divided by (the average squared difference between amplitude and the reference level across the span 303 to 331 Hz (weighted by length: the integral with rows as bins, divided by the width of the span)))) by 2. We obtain -0.49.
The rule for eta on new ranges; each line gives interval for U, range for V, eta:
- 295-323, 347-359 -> -0.11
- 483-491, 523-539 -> -0.18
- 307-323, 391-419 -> -0.13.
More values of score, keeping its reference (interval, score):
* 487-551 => 0.003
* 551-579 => -0.037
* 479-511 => 0.014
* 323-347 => 0.040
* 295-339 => -0.047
